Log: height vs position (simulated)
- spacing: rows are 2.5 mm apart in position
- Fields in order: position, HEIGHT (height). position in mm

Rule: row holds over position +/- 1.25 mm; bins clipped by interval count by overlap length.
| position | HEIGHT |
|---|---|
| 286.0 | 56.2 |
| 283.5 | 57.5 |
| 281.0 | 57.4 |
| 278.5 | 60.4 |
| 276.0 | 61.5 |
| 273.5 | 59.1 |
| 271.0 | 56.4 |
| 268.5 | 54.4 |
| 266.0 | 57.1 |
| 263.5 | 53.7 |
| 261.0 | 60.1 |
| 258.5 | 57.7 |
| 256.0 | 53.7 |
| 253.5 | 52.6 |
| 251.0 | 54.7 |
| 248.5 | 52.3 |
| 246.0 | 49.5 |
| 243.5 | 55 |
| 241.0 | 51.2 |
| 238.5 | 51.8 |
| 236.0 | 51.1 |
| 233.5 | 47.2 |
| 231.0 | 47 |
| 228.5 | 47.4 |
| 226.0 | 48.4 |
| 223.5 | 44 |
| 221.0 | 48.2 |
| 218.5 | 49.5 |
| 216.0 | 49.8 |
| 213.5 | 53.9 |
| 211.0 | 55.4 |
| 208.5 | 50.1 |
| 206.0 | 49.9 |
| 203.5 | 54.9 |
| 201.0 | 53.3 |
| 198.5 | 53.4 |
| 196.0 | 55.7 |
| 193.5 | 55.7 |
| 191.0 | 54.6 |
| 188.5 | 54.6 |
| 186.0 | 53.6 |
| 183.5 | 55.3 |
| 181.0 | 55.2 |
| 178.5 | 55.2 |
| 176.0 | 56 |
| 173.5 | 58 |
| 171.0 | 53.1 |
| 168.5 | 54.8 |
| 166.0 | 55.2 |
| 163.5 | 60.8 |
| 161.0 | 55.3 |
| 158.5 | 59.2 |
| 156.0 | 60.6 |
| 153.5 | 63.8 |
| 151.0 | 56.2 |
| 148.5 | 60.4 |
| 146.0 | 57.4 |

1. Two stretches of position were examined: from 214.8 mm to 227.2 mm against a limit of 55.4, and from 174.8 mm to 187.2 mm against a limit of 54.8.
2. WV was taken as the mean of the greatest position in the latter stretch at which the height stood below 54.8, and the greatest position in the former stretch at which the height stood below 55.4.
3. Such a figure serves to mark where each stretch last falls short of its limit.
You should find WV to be 206.0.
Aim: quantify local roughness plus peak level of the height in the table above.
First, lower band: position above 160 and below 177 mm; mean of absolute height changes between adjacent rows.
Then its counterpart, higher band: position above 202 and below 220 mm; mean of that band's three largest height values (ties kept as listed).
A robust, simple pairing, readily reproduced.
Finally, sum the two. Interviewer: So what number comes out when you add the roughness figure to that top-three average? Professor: 58.1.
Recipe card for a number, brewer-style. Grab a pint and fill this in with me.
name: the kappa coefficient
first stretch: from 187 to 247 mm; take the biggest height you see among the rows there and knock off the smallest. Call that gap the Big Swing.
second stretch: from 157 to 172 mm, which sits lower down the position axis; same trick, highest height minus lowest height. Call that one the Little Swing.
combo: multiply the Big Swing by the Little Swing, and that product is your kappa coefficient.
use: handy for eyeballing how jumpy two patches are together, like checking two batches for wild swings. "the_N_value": 90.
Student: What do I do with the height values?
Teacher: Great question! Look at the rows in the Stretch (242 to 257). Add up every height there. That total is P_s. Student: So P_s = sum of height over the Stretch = 318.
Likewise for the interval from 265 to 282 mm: 406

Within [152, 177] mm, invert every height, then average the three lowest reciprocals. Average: 0.0162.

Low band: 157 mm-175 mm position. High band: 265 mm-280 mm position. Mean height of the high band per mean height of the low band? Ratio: 1.03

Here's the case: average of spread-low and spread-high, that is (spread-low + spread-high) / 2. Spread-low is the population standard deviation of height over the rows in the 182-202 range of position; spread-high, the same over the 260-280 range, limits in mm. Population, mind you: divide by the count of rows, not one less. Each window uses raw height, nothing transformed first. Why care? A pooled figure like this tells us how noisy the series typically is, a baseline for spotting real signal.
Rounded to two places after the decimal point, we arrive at 1.82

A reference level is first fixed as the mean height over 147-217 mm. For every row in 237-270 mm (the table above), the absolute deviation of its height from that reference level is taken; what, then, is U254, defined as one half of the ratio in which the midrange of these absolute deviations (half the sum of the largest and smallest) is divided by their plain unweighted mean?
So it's 0.61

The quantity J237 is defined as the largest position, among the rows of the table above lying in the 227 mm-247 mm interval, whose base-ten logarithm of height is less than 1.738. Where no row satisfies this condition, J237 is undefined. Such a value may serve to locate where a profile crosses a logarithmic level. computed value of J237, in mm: 246.0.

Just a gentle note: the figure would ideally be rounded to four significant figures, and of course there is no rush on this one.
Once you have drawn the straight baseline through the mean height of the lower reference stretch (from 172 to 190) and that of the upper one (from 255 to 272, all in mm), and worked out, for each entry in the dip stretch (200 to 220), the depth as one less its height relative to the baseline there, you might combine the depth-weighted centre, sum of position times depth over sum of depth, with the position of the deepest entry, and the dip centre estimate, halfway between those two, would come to 214.9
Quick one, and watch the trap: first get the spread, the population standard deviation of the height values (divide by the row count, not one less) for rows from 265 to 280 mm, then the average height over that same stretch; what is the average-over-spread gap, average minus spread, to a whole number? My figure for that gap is 56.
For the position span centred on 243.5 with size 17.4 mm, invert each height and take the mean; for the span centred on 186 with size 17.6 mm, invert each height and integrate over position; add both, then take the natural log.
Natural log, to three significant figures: -1.08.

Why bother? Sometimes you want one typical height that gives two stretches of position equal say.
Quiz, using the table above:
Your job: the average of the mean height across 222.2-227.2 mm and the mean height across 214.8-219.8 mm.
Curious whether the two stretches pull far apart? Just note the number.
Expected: 47.9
